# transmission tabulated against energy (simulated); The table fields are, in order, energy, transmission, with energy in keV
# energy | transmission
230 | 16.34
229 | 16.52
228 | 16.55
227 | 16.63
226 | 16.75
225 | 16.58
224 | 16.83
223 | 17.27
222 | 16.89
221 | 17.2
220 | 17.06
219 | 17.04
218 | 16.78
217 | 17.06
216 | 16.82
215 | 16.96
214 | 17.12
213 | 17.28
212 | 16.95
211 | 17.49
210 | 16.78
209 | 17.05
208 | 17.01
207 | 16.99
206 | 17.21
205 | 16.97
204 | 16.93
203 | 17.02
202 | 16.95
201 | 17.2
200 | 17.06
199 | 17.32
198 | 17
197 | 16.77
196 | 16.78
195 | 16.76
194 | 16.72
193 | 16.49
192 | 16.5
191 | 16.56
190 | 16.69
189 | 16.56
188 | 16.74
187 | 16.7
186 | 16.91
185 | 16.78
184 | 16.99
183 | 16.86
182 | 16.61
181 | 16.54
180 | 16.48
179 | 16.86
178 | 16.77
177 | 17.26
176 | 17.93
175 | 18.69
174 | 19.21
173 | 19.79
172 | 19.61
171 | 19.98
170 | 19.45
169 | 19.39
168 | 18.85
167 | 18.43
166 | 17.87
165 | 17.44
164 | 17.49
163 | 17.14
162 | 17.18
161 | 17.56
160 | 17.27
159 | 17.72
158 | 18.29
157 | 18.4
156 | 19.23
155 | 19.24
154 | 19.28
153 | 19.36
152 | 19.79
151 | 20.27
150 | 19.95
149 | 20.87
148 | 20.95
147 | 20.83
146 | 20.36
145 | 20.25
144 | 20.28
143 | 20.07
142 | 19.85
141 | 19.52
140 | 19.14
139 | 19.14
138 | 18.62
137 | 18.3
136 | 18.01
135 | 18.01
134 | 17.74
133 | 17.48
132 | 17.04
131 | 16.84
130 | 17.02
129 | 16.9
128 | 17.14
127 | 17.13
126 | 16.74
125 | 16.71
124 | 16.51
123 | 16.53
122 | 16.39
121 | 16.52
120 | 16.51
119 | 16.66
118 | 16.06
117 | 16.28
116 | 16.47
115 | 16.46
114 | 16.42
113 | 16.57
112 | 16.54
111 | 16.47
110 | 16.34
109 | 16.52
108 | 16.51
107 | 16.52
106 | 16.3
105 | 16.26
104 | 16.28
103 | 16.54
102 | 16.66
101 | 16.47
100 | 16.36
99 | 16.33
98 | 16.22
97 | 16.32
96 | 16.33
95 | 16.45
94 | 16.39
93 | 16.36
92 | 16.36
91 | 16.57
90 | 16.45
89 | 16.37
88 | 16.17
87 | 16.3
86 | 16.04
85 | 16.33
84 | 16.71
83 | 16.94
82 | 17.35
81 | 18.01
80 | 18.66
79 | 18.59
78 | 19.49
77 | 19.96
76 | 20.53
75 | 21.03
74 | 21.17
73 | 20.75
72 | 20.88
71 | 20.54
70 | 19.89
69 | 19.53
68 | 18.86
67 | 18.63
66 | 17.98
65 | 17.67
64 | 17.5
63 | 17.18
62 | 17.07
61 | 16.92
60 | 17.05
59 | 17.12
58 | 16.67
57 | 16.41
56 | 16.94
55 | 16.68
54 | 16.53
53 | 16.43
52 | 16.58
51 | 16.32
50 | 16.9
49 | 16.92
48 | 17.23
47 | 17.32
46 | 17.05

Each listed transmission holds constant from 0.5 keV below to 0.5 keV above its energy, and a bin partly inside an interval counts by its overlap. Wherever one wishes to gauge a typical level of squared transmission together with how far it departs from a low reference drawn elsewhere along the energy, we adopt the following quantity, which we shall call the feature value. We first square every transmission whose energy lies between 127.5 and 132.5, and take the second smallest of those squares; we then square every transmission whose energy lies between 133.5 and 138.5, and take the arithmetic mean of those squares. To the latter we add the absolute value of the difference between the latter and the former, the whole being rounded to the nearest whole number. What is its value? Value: 372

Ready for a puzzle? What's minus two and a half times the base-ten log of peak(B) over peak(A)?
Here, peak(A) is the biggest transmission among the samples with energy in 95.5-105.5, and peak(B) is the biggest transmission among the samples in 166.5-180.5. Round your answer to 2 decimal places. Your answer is -0.20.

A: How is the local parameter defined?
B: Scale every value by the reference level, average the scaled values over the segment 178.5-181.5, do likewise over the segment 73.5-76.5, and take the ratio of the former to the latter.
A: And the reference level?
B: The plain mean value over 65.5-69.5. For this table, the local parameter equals 0.80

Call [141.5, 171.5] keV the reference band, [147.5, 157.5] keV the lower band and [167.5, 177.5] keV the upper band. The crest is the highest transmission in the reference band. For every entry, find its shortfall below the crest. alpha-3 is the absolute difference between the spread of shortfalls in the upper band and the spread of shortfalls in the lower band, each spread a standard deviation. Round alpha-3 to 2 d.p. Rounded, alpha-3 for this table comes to 0.06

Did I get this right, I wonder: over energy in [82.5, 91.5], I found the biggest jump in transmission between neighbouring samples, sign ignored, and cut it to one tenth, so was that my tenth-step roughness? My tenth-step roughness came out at 0.038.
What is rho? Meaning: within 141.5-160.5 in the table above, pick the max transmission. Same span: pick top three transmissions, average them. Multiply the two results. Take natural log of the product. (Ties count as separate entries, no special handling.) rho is 6.08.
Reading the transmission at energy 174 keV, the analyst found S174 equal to 19.21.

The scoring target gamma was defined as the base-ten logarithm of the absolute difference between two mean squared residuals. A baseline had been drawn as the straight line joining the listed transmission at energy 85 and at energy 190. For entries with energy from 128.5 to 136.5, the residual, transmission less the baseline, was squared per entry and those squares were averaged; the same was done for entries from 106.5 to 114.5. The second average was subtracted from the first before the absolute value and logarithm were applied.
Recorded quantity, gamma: 0.0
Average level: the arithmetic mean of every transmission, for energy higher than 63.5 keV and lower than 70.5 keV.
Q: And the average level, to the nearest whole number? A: 19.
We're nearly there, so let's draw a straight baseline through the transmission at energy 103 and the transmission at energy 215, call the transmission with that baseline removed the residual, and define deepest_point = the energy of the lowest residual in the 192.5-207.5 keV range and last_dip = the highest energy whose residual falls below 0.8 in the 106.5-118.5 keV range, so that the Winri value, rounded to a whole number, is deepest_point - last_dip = 75 keV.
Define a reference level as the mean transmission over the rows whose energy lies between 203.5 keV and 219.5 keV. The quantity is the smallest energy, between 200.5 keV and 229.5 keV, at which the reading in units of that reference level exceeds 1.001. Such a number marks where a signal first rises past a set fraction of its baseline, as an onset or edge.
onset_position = 201 keV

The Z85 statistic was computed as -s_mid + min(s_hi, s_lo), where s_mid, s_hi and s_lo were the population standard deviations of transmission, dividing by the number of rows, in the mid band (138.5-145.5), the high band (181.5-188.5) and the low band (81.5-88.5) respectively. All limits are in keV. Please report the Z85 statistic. -0.3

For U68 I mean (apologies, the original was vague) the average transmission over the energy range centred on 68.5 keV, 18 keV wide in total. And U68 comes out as 19.1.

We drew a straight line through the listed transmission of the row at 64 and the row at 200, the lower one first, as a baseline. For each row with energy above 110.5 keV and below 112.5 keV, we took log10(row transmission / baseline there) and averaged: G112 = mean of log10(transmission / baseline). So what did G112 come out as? -0.022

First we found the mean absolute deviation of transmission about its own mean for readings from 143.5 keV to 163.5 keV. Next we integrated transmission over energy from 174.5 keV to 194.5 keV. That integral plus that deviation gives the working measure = 339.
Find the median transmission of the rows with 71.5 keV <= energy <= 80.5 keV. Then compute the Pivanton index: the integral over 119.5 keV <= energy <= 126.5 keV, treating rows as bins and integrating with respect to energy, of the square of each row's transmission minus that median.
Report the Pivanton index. 110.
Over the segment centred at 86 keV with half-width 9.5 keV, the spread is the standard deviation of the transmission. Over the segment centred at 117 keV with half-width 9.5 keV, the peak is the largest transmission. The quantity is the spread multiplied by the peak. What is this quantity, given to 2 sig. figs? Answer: 20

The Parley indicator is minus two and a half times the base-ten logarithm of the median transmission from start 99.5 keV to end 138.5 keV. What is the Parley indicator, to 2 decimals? -3.05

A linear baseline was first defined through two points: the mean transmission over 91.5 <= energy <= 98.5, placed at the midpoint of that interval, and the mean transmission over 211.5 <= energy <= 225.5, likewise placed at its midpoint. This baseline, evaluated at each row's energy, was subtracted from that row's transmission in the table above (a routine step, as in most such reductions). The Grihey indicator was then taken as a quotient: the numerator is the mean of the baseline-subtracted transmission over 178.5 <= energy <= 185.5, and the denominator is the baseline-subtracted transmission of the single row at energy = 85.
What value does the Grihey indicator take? -1.9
